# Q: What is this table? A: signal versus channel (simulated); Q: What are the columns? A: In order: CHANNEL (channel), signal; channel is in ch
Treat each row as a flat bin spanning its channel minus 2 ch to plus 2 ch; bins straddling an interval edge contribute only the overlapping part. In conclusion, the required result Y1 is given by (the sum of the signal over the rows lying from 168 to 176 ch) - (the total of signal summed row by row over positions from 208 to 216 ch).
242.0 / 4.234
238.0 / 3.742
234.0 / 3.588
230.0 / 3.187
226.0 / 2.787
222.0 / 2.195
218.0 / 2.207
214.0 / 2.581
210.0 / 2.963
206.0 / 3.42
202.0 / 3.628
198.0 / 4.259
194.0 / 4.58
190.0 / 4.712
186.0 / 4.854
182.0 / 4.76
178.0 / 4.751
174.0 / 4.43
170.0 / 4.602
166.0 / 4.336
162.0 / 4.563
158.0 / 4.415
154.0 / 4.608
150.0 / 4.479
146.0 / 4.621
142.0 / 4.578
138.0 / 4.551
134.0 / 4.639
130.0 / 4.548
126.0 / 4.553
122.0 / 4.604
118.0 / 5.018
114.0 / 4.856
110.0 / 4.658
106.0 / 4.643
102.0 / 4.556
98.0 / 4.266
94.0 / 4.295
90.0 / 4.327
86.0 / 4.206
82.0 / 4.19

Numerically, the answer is 3.5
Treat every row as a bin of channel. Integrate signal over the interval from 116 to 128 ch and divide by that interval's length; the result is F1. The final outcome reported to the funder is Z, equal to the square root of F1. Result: 2.17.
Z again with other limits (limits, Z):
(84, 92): 2.07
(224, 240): 1.82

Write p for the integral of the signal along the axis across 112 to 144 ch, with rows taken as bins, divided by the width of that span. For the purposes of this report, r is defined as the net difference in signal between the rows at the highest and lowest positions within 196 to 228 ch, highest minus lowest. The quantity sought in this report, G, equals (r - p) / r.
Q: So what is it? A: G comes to 4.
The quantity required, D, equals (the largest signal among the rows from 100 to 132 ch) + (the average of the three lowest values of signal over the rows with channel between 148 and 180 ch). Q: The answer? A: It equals 9.4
